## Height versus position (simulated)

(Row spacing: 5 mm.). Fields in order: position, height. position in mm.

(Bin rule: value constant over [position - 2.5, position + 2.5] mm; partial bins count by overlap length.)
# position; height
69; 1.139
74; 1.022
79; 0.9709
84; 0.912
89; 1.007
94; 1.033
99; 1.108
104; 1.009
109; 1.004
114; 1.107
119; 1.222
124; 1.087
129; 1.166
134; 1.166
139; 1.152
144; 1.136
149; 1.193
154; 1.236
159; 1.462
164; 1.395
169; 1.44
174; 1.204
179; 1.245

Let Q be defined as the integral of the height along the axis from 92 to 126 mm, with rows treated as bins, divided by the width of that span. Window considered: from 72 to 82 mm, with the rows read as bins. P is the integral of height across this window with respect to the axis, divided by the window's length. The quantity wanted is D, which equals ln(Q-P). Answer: -2.40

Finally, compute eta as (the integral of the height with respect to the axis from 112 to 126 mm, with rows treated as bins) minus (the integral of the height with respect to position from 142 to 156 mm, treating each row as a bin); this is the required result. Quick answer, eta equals -1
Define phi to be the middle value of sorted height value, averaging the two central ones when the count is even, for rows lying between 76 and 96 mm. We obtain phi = 0.99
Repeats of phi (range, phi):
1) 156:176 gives 1.42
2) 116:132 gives 1.17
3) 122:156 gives 1.17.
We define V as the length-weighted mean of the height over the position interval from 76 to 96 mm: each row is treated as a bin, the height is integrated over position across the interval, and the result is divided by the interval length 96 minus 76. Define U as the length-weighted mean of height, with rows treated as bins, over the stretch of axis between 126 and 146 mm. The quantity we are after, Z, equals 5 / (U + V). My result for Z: 2.3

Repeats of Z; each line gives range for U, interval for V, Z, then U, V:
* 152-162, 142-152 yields 2.0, 1.36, 1.17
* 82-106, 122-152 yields 2.3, 1.02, 1.15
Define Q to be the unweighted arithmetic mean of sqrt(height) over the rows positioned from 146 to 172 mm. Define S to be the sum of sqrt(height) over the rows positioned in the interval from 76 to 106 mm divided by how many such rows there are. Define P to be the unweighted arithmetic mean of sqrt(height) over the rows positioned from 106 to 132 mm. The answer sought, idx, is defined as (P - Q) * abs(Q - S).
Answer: -0.016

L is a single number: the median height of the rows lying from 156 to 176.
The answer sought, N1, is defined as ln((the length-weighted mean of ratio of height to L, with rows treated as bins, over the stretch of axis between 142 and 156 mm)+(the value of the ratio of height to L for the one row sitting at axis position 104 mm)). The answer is 0.44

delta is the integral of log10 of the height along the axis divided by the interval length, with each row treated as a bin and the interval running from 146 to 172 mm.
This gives 0.13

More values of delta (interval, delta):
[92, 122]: 0.03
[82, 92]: -0.02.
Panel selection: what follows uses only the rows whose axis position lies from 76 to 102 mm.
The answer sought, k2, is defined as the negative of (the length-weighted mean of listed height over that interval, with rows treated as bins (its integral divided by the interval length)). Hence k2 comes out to -1.01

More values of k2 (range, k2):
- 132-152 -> -1.16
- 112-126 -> -1.14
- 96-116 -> -1.06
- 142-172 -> -1.31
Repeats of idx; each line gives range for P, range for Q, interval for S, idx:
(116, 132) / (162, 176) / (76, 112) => -0.013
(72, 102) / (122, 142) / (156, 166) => -0.008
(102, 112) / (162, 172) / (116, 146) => -0.022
